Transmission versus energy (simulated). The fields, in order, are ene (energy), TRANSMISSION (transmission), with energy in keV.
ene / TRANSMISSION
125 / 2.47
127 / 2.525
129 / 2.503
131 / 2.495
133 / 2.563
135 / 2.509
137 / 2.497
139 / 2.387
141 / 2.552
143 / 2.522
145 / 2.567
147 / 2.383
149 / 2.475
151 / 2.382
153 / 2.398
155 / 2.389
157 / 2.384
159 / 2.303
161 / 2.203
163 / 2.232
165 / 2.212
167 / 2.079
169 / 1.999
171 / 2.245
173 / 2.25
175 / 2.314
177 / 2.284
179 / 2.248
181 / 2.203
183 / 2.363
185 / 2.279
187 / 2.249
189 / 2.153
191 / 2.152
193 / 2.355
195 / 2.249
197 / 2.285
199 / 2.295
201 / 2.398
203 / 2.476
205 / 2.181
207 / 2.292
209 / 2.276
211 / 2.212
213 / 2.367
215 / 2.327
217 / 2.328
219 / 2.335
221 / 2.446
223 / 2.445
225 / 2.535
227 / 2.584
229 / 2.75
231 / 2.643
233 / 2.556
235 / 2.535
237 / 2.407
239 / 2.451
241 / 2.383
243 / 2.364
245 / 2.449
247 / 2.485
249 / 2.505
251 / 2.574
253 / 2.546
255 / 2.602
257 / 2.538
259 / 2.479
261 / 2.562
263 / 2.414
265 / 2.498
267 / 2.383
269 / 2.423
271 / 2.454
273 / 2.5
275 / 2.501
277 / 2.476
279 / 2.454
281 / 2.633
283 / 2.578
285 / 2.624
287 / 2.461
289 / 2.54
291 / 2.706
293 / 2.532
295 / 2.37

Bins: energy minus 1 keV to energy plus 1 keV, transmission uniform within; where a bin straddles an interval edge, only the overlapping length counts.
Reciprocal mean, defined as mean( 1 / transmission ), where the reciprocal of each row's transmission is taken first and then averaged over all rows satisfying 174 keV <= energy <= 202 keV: 0.440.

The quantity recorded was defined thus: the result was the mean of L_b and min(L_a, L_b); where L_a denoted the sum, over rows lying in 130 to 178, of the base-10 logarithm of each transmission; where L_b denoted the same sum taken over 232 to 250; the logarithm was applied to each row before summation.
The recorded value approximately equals 3.5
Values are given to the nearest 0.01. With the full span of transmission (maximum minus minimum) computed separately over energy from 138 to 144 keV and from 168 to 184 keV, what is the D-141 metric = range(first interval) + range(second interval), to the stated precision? 0.53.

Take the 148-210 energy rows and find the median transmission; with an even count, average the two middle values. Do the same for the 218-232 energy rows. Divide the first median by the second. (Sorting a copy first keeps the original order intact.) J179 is 0.90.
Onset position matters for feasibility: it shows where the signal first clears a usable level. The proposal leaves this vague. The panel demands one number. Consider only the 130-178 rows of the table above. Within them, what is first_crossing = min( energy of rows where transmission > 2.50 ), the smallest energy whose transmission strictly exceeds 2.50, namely 133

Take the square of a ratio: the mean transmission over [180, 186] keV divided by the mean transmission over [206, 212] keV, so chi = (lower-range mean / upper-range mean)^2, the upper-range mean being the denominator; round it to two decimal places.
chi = 1.02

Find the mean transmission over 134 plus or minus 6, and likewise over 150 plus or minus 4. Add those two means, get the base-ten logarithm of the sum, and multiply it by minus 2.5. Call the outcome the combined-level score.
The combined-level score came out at -1.73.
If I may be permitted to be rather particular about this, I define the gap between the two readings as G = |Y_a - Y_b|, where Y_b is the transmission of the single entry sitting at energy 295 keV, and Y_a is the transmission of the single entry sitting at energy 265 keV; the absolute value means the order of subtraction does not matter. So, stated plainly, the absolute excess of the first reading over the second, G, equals 0.13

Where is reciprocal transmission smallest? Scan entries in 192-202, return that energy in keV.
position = 201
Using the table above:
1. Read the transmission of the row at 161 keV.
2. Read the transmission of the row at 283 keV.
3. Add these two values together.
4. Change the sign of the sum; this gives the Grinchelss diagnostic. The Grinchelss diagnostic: -4.78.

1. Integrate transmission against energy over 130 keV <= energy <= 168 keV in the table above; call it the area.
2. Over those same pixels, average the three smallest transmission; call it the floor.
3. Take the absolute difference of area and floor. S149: 89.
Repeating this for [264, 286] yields 53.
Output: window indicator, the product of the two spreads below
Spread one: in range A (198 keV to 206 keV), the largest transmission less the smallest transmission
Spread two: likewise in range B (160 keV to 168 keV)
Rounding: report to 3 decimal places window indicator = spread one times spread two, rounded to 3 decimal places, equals 0.045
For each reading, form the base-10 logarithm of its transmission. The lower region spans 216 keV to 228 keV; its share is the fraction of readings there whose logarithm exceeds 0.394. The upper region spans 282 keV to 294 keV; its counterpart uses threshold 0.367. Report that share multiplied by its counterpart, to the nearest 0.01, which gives 0.33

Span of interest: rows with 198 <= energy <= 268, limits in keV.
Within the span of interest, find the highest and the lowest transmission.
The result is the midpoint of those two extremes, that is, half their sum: 2.47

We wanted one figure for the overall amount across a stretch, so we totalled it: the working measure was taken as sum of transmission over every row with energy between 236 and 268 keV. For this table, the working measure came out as 39.6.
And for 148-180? 36.4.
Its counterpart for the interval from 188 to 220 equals 36.7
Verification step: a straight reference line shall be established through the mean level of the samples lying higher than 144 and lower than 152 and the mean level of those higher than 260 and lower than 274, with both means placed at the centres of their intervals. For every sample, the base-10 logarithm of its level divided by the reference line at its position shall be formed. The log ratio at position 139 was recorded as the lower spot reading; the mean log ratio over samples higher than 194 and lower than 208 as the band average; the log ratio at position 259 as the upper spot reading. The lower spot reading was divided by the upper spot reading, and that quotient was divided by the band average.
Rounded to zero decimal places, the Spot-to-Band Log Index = 138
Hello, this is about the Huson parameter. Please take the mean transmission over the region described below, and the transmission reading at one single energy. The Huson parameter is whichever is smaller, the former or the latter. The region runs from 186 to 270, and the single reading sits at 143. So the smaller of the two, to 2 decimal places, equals 2.42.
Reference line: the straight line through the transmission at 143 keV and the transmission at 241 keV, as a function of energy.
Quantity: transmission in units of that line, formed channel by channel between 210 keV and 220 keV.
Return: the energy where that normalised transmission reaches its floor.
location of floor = 211 keV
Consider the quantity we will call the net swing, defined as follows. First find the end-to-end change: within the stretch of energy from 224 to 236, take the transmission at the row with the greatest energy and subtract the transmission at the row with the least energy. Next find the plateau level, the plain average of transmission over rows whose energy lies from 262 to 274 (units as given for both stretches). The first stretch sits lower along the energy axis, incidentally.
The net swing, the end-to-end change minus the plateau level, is -2.45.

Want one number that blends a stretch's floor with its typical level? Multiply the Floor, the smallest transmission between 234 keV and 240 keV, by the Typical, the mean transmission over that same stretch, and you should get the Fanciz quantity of 5.9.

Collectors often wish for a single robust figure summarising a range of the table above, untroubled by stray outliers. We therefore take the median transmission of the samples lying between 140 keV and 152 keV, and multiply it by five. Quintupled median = 12.5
